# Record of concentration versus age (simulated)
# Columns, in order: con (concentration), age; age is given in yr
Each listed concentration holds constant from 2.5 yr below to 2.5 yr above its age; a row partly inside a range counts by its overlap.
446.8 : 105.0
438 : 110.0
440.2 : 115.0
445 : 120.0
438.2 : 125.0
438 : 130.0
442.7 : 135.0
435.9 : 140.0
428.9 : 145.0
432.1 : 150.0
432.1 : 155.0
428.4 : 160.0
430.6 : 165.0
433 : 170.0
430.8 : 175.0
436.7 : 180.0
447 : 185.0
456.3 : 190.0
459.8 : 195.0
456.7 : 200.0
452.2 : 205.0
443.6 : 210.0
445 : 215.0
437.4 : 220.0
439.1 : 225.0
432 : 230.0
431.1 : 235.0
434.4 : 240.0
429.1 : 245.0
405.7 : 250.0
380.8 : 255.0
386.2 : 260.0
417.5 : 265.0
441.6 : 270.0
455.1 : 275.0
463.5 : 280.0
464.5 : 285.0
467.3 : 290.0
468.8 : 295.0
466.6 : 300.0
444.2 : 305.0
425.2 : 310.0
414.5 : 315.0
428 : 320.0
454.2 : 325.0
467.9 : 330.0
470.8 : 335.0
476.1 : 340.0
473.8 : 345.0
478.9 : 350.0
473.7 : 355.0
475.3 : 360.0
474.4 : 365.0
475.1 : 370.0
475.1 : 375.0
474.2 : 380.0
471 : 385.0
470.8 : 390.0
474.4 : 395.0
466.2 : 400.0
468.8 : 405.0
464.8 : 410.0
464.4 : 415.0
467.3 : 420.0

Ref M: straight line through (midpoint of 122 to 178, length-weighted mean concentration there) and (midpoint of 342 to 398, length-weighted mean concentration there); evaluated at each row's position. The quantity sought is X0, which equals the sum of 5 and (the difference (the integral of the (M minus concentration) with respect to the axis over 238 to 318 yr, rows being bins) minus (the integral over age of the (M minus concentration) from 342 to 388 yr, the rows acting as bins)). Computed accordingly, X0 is 1829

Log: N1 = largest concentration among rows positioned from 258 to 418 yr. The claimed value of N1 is 478.9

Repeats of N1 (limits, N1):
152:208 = 459.8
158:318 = 468.8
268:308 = 468.8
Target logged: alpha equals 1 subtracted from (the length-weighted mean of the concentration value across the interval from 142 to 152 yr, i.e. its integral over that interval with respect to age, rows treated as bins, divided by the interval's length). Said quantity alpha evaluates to 430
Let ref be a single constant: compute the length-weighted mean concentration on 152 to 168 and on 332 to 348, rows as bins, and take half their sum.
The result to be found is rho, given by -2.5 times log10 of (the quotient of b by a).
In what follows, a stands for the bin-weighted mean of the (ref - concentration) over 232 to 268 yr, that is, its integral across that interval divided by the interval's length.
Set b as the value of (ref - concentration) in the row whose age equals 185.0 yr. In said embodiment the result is 2.2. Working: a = 39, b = 5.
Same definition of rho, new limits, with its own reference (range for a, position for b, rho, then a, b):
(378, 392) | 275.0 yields 2.0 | -20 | -3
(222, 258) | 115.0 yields 1.0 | 31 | 12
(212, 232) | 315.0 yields -1.1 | 13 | 38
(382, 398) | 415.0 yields 0.5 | -20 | -12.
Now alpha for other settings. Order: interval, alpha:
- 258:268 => 404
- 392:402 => 470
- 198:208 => 453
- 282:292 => 465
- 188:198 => 457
